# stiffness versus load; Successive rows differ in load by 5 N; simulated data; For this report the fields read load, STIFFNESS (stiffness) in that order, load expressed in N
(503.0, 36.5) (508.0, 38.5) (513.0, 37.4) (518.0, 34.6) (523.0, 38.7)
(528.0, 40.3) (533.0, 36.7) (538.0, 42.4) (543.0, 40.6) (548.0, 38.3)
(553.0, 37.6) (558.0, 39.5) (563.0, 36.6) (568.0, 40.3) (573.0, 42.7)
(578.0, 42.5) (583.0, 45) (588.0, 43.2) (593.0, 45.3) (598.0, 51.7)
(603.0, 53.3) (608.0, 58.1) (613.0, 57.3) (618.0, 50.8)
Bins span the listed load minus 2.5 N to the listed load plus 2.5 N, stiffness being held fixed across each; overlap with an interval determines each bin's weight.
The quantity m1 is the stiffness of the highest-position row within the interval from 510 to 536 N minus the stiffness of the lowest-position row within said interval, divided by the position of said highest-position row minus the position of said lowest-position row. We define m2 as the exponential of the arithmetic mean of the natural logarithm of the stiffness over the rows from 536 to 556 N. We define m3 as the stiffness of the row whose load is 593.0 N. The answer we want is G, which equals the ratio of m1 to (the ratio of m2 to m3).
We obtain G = -0.04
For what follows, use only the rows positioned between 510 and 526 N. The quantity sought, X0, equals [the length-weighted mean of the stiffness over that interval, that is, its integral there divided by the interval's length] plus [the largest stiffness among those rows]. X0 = 76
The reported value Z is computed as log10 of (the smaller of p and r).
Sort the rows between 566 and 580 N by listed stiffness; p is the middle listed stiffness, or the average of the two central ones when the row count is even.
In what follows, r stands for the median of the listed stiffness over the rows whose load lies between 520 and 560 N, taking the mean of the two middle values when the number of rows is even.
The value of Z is 1.59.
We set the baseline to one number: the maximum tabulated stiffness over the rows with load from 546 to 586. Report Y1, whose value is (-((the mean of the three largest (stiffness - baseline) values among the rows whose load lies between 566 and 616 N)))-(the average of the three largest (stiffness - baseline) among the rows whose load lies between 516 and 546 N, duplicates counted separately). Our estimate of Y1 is -7.3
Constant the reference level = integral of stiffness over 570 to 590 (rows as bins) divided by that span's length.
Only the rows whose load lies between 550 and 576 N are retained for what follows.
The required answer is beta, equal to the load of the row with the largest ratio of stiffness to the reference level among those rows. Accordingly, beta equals 573.0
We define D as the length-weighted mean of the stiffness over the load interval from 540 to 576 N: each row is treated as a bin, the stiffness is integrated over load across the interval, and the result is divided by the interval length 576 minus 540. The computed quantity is 39.5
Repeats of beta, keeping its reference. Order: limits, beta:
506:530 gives 528.0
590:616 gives 608.0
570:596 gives 593.0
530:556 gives 538.0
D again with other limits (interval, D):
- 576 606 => 47.1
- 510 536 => 37.7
